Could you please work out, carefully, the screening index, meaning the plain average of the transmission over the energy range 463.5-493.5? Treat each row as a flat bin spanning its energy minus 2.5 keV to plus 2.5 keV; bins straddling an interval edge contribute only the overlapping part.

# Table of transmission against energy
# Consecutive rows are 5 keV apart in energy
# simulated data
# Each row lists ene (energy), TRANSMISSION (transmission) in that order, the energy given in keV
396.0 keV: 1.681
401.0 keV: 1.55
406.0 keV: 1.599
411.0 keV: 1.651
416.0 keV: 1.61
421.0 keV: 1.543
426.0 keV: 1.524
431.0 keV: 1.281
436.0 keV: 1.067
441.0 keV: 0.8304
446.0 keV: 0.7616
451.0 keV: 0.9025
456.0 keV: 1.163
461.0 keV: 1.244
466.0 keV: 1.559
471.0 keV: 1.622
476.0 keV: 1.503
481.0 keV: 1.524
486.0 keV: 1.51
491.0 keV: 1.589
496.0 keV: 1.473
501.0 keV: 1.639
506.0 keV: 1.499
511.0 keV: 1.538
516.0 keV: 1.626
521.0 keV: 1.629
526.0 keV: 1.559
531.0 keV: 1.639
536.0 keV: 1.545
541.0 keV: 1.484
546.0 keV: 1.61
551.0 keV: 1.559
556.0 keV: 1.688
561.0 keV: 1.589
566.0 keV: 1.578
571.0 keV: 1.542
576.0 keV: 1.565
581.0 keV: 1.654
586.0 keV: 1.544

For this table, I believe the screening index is 1.55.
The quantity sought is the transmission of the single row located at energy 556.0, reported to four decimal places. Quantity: 1.6880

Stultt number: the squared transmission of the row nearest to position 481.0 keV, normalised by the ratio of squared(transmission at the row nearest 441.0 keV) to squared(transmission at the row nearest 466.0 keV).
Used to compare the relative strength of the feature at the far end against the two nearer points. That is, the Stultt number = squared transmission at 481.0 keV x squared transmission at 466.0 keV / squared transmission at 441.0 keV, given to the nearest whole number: 8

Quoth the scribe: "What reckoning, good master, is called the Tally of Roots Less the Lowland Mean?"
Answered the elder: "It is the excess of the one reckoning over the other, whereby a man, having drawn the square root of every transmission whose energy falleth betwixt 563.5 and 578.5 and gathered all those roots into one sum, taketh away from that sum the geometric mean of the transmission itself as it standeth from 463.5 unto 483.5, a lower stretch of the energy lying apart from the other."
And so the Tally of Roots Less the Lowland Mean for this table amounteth 2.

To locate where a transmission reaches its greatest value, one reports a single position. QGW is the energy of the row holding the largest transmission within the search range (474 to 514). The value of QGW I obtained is 501.0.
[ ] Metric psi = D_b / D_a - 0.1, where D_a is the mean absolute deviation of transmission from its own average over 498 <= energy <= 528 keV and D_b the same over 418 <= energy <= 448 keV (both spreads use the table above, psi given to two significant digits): 5.6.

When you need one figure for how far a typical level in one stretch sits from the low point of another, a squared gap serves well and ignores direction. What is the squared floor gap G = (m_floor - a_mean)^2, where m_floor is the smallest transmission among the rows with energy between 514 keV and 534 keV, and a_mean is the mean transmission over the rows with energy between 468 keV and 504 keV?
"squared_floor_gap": 0.000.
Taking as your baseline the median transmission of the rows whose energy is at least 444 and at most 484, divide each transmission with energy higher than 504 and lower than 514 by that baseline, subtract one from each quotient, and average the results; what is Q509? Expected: 0.11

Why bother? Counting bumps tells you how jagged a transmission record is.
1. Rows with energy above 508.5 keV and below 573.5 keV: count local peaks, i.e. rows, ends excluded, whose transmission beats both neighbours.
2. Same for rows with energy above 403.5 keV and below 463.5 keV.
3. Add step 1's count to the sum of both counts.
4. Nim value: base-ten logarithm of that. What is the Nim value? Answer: 0.95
